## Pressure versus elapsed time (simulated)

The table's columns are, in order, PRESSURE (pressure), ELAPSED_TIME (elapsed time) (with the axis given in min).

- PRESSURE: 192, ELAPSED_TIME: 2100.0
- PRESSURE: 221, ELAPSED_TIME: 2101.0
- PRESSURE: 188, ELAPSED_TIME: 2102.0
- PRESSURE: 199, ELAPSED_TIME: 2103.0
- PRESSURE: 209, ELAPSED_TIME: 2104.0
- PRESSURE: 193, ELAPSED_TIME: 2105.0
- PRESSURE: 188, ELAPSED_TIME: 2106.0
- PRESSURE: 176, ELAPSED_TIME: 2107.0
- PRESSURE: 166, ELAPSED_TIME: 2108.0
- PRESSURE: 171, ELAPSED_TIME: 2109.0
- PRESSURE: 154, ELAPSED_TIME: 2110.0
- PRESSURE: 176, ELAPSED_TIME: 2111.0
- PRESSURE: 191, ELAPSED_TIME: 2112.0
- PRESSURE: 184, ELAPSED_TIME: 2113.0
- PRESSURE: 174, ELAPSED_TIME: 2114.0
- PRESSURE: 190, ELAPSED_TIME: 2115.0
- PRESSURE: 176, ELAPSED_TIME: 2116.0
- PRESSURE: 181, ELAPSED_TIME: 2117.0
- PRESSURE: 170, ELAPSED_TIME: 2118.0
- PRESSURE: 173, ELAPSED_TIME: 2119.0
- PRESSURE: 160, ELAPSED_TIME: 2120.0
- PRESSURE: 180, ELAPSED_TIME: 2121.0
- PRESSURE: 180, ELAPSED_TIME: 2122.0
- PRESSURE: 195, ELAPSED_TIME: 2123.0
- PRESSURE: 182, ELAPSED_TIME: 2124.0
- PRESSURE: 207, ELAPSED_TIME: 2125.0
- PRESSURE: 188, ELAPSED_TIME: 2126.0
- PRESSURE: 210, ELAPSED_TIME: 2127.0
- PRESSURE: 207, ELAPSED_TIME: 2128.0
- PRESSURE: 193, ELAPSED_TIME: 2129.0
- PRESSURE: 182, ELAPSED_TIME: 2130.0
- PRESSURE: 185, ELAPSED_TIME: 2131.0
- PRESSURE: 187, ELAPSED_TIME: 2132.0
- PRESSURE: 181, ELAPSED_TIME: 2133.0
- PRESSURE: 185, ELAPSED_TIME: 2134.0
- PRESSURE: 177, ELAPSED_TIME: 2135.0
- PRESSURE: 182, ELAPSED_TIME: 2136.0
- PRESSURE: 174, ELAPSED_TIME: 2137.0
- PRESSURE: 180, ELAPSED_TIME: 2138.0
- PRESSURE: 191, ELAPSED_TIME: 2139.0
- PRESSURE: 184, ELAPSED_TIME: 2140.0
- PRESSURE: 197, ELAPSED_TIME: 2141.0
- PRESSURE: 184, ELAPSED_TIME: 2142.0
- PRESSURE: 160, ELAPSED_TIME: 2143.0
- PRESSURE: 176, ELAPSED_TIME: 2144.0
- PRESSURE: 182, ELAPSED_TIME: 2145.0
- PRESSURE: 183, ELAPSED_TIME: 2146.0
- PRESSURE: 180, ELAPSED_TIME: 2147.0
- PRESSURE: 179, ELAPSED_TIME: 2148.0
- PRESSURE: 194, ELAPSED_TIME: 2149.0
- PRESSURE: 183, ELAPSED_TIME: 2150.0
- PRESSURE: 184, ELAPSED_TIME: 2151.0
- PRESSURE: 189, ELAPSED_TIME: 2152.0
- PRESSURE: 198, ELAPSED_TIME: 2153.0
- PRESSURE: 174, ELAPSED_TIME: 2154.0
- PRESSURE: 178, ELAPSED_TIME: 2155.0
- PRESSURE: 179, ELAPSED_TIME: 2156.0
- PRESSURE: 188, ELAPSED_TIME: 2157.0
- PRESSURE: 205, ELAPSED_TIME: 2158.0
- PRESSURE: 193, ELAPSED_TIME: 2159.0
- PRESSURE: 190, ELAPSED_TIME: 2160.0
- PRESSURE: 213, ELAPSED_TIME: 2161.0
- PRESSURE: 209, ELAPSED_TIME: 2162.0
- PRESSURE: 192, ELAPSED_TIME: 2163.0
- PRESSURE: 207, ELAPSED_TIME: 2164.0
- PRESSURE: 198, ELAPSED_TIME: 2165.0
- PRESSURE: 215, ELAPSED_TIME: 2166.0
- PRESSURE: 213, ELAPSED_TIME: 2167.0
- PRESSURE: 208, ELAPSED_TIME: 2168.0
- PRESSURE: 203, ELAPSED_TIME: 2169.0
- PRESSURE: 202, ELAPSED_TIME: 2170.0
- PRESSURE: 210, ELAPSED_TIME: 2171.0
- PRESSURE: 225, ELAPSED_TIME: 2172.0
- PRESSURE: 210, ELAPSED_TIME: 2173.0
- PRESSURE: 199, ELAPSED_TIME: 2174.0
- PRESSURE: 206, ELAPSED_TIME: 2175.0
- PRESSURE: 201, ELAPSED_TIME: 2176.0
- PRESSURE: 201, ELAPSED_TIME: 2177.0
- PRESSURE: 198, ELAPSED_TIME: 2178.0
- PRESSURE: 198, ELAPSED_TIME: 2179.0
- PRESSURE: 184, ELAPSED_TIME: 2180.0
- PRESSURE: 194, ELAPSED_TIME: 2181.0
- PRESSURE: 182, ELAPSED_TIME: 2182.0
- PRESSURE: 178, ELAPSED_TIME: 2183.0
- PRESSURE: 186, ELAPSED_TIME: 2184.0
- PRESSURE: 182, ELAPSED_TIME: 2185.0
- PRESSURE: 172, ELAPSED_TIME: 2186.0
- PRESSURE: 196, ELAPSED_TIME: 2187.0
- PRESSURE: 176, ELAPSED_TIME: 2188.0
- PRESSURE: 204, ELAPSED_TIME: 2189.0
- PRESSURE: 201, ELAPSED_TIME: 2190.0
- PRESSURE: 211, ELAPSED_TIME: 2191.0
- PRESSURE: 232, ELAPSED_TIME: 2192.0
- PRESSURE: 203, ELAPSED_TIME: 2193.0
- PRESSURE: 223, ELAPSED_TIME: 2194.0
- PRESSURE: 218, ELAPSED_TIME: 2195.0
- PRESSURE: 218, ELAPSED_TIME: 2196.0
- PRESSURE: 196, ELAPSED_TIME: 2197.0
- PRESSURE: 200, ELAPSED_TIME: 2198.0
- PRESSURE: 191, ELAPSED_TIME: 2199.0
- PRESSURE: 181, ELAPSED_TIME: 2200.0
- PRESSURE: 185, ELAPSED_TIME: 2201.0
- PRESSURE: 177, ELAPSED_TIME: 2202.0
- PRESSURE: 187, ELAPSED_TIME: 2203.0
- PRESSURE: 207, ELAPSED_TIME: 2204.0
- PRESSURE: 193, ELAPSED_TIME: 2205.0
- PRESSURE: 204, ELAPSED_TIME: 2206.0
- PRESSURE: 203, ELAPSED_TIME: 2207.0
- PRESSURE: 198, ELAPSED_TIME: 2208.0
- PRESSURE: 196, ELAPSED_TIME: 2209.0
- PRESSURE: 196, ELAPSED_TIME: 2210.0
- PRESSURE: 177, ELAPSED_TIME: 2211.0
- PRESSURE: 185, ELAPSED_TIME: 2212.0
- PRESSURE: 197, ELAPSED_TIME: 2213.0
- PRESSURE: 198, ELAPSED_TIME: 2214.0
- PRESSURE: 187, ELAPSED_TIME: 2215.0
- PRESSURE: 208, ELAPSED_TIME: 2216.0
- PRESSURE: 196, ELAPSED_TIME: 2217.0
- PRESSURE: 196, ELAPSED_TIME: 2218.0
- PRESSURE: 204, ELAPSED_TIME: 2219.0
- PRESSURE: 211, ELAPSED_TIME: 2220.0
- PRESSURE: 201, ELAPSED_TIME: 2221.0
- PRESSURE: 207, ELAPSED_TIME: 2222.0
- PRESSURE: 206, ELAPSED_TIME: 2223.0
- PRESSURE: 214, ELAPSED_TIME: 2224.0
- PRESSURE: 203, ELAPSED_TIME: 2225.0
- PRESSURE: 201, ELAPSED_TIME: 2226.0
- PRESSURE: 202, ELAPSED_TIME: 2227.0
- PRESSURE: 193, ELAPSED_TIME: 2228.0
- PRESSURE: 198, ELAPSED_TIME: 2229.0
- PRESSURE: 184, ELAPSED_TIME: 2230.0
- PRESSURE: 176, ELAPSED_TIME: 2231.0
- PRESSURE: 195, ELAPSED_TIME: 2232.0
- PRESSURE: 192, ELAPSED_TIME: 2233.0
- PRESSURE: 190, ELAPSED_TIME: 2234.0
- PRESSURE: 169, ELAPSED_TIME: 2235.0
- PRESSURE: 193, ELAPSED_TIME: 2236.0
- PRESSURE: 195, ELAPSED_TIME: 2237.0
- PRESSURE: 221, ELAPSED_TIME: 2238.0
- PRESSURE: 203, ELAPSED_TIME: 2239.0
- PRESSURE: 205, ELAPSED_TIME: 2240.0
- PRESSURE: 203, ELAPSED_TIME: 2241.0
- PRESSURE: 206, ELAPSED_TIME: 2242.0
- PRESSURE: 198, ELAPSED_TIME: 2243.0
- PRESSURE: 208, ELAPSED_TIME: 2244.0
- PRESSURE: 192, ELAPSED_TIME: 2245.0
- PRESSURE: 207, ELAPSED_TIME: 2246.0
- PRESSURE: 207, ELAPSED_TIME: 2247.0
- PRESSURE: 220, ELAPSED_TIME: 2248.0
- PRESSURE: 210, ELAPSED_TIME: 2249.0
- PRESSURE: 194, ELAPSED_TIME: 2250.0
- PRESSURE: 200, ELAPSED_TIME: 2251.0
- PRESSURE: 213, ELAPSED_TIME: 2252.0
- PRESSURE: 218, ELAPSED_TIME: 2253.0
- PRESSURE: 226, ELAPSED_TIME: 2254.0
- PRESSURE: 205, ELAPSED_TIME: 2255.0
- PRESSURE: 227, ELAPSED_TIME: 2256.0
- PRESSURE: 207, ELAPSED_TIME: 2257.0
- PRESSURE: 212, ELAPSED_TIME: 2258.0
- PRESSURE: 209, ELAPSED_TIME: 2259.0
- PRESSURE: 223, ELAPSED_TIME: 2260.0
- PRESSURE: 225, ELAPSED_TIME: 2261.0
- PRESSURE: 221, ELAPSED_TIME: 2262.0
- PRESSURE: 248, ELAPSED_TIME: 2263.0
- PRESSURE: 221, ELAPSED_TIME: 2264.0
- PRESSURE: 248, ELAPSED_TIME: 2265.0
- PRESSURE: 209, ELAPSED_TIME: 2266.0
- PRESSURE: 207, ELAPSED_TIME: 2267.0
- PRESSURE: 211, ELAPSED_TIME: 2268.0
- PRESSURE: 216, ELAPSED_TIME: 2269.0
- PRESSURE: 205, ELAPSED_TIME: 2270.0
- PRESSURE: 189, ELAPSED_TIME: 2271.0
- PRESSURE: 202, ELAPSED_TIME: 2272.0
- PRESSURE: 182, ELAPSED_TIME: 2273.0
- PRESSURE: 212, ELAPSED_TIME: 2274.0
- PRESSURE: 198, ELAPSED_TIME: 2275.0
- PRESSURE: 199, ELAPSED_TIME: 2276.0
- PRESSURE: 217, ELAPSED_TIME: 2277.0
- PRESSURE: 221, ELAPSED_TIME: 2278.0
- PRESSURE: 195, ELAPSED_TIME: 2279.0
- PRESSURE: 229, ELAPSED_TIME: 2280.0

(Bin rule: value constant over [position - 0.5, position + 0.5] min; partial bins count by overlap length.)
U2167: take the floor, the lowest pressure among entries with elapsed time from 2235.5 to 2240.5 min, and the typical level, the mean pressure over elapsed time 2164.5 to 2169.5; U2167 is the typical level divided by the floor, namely 1.07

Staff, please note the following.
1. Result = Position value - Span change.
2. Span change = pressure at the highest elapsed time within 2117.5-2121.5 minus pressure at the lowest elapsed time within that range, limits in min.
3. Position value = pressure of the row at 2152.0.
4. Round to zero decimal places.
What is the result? 179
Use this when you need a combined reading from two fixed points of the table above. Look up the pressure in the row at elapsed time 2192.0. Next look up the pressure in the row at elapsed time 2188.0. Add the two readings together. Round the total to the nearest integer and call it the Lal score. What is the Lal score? 408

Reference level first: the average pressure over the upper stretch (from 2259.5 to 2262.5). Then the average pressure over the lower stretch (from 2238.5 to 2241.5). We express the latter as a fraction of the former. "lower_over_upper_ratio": 0.91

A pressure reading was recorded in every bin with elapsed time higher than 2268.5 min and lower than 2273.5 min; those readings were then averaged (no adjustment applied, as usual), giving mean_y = 199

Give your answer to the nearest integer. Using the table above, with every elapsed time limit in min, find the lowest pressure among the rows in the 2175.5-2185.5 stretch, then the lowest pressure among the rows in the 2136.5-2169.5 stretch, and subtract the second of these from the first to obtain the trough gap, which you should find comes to 18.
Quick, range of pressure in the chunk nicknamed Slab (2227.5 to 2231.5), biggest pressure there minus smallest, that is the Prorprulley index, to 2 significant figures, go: 22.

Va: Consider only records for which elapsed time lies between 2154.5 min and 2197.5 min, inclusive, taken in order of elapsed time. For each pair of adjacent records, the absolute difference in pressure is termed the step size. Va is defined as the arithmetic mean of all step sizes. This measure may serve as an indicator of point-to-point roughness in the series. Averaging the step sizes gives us 10.7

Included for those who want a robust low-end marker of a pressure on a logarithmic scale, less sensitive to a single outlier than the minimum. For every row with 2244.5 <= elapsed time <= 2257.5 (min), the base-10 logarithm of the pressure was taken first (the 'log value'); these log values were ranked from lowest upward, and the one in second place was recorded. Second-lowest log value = 2.29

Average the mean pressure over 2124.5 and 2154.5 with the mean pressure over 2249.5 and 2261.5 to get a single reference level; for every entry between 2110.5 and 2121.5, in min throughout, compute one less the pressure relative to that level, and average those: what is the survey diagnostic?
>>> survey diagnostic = 0.11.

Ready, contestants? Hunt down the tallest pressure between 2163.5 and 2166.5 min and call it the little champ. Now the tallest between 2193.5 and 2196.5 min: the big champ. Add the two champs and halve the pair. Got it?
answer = 219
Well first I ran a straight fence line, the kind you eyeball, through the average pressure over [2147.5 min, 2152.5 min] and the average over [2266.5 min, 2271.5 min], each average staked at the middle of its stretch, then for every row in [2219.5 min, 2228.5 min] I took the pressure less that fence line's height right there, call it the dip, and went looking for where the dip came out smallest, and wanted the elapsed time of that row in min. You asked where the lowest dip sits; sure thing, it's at 2228.0 min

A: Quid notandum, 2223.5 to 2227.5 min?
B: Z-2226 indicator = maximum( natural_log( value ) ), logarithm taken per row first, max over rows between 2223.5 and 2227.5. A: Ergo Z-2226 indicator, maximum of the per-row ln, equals 5.37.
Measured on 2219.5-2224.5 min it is 5.37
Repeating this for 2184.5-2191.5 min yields 5.35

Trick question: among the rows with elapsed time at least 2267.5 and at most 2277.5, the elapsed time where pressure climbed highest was 2277.0 min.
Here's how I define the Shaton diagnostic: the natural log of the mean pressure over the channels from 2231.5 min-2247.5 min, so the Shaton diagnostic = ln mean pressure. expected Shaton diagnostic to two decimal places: 5.29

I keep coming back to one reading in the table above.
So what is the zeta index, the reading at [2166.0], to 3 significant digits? 215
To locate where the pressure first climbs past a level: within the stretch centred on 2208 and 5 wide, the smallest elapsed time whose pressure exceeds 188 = 2206.0 min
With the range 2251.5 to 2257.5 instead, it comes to 2252.0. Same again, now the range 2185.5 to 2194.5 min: 2187.0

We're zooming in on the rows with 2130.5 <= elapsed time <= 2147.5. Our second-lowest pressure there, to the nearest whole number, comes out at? 174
